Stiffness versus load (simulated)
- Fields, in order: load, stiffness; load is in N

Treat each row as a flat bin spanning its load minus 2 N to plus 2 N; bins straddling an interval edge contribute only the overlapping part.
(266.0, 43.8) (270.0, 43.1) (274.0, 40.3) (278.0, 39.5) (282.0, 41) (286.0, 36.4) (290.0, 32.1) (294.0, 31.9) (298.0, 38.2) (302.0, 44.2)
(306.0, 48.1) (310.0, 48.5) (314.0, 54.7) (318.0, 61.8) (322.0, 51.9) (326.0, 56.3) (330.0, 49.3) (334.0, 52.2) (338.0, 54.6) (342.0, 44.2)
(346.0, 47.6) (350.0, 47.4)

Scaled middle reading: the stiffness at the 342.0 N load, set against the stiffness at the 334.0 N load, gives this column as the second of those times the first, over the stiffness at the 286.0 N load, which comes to 63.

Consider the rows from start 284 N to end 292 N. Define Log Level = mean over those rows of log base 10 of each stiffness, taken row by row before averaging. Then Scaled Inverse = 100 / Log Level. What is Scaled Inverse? 65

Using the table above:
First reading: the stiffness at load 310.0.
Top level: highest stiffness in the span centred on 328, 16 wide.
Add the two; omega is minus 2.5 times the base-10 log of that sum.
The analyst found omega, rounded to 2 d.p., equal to -5.05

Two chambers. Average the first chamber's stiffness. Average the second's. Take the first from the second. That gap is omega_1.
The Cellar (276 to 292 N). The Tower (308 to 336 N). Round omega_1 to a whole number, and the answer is 16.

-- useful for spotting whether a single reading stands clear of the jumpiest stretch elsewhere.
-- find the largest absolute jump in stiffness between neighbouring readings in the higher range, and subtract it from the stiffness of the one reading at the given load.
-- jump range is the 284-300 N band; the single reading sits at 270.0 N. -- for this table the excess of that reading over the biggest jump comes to 37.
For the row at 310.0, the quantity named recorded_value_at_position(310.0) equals 48.5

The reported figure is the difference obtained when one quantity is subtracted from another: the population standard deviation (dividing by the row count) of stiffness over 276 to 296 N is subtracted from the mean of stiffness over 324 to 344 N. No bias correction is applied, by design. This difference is 47.6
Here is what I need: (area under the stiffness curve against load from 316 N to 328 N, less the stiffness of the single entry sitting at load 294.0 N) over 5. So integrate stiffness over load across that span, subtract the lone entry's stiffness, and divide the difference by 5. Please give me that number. 130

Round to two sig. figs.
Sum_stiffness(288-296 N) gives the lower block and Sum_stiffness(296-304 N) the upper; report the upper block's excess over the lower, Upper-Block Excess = 18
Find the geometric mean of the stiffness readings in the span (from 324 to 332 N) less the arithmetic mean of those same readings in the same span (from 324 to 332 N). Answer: -0.12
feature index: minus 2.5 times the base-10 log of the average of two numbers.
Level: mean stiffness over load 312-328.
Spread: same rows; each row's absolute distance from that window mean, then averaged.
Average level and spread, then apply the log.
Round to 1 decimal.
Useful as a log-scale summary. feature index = -3.7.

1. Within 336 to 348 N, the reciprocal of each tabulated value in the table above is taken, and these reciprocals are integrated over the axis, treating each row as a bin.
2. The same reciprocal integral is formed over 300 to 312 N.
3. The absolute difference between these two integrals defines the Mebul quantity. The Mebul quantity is 0.008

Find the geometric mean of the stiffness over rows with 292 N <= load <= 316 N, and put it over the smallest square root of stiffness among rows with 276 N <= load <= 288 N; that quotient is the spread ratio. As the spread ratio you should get 7.2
